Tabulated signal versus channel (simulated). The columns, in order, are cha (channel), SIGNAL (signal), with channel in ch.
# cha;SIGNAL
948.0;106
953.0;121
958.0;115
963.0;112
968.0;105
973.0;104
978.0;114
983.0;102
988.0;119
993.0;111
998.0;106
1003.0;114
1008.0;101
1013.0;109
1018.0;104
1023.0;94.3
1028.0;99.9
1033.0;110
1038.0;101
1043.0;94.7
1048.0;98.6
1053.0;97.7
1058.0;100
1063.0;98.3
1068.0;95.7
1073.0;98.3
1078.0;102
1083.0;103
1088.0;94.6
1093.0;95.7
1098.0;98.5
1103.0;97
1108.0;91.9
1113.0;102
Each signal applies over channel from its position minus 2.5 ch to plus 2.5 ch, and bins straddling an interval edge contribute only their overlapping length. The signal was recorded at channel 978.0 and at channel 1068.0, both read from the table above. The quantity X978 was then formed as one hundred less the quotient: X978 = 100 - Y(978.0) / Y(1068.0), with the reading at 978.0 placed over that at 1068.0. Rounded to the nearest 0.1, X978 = 98.8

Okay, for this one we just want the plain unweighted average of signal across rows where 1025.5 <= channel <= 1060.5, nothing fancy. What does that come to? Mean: 100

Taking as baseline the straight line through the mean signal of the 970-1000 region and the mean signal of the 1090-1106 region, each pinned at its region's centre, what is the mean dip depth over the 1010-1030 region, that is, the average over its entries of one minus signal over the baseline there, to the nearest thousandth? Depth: 0.035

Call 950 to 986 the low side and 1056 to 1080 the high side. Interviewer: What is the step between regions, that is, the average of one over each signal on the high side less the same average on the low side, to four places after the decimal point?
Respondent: 0.0010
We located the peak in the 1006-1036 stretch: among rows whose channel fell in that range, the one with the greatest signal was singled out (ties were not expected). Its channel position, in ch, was 1033.0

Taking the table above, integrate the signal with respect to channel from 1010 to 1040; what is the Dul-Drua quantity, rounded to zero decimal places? 3091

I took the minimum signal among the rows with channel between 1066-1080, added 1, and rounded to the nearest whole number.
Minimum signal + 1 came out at 97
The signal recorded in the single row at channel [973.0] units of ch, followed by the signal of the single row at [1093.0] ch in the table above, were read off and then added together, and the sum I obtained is 200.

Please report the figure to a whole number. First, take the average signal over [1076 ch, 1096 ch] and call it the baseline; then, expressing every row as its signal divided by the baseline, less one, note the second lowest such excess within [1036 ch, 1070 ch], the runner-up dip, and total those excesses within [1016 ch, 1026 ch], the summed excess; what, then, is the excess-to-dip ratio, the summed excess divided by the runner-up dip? 0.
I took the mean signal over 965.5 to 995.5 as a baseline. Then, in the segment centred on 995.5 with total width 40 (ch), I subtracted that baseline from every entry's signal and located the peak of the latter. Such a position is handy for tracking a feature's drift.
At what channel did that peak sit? 988.0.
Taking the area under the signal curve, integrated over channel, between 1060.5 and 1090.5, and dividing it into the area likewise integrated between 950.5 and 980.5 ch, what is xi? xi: 1.13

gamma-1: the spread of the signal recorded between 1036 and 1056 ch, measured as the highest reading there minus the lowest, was 6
